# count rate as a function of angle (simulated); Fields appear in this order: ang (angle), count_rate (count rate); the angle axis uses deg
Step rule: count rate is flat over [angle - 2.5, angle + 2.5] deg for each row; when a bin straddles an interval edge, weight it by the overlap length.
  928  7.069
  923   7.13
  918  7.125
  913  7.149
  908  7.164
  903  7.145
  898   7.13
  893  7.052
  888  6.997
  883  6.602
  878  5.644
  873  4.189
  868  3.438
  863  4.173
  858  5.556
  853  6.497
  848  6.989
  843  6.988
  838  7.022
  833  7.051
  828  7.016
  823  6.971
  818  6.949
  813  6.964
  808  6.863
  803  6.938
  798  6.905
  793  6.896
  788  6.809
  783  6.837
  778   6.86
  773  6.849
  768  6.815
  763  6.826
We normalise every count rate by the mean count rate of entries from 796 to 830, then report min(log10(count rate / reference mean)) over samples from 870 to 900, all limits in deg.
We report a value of -0.22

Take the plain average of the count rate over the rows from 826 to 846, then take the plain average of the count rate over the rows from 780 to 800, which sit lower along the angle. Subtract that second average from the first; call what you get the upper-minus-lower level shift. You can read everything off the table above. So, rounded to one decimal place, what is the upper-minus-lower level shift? 0.2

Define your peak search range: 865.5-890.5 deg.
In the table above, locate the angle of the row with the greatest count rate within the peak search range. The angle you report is 888 deg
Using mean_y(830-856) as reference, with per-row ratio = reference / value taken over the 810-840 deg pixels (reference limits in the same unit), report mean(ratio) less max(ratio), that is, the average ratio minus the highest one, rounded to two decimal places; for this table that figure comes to -0.01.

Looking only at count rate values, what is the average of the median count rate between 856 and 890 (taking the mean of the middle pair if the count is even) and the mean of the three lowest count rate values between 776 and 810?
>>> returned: 6.20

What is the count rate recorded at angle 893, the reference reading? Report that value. 7.052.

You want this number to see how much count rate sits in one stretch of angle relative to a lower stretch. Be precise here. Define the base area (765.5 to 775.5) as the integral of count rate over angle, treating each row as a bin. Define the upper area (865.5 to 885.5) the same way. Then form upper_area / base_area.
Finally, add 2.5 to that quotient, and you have 4.0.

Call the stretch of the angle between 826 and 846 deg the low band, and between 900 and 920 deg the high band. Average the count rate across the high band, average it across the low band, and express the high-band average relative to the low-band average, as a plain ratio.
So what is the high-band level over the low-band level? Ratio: 1.02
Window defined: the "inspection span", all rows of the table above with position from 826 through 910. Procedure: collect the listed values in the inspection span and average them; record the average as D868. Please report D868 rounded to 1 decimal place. 6.3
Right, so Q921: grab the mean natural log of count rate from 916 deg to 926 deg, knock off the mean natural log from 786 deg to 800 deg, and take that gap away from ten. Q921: 10.0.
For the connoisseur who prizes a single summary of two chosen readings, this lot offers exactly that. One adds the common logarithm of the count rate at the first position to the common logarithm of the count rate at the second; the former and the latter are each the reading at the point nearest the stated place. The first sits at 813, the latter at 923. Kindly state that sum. 1.70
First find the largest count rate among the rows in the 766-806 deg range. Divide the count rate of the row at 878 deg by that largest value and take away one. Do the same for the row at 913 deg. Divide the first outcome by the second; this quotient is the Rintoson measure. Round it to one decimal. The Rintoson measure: -6.1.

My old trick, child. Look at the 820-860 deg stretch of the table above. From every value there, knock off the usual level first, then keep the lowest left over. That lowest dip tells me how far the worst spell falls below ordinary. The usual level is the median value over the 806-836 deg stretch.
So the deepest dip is -1.4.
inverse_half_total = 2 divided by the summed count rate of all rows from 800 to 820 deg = 0.072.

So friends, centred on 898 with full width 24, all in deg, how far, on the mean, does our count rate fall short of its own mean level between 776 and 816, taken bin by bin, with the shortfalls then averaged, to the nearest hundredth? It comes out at -0.21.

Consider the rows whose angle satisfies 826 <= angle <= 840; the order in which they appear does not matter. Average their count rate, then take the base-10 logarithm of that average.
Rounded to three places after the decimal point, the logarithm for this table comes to 0.847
